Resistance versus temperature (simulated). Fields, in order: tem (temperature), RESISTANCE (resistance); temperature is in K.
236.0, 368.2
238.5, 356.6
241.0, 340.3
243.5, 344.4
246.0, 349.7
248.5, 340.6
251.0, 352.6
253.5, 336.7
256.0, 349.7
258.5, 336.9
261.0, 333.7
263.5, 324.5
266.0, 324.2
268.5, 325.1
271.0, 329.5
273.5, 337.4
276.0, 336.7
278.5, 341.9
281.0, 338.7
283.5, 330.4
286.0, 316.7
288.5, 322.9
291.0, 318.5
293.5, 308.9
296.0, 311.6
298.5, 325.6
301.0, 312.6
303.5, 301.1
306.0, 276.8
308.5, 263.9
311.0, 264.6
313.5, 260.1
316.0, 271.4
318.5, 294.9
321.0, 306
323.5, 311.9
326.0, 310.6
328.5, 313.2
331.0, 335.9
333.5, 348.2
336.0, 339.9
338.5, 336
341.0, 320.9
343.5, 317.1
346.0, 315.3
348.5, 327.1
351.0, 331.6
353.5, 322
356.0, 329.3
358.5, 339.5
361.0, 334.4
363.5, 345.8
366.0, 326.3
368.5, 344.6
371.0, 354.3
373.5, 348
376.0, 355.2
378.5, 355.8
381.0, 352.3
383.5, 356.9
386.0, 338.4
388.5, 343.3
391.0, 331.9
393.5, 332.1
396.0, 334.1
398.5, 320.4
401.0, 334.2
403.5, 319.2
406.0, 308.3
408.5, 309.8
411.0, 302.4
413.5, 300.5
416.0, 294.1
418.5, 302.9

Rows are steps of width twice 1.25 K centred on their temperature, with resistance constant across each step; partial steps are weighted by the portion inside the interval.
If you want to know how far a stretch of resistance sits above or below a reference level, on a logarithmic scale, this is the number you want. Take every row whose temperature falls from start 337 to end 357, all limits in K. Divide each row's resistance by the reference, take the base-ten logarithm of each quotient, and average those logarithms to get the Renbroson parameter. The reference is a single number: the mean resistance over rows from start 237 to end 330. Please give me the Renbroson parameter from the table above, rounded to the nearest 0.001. 0.007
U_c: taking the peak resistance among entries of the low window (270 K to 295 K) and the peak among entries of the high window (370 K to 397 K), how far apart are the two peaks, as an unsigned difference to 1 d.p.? 15.0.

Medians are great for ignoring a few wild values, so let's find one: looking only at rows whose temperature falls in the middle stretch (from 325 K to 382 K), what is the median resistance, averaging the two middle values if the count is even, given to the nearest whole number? 336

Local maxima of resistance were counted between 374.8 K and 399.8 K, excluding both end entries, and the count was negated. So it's -4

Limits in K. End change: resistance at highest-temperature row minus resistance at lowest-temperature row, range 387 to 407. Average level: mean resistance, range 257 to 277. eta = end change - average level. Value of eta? -366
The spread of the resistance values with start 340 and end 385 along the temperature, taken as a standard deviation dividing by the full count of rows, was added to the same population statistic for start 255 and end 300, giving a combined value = 24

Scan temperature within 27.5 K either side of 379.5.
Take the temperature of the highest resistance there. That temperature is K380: 383.5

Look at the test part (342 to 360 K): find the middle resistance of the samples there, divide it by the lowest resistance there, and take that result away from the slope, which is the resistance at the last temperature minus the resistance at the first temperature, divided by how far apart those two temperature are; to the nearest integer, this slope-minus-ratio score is 0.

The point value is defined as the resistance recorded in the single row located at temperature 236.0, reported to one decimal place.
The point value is 368.2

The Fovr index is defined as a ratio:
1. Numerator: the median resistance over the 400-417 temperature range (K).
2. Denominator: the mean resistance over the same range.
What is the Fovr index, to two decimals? 1.00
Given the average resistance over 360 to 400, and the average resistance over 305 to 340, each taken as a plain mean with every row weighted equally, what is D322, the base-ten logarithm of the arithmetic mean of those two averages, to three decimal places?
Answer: 2.508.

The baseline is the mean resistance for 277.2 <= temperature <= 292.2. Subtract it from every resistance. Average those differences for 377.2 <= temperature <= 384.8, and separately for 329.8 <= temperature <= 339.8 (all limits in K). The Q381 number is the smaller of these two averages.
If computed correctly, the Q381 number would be 12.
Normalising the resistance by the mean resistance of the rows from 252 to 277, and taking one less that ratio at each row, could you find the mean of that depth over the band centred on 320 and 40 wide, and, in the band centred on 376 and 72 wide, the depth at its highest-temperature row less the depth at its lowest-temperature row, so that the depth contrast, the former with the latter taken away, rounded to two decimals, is 0.04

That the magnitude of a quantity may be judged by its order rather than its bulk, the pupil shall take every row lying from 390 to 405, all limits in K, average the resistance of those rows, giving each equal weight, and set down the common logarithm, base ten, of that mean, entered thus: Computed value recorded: 2.52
